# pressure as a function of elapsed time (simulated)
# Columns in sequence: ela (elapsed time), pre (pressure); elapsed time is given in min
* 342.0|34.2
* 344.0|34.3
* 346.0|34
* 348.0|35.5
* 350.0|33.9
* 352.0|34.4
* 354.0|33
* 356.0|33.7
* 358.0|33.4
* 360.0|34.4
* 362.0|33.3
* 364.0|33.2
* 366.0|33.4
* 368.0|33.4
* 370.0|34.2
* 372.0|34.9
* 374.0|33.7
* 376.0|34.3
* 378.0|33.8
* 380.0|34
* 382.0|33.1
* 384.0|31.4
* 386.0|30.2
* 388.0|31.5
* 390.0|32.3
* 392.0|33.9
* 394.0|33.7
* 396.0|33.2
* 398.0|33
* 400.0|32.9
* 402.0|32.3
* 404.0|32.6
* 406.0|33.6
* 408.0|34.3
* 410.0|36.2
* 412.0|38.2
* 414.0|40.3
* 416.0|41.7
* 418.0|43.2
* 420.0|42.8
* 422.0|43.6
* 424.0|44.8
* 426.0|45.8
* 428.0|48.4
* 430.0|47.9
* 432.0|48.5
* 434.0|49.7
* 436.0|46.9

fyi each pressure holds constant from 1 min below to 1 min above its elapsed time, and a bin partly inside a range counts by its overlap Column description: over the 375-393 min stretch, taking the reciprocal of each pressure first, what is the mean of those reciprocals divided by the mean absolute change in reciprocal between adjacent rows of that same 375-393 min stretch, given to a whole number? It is 31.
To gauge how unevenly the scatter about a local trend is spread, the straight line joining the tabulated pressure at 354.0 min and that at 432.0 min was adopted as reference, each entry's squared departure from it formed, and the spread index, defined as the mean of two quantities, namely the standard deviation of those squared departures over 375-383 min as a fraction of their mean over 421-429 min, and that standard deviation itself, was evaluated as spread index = 5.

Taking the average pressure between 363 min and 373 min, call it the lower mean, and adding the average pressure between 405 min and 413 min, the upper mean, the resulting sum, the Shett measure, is 69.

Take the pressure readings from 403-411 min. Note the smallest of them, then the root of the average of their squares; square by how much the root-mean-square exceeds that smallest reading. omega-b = 2.6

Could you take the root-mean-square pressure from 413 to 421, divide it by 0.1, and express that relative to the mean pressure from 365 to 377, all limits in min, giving 12.4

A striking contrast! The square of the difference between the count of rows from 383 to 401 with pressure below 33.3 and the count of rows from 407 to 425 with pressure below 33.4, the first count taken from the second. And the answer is 49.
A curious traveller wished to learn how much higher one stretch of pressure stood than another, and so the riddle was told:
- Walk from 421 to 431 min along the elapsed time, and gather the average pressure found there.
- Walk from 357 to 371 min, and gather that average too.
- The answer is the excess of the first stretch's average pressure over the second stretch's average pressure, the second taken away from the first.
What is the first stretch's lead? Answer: 12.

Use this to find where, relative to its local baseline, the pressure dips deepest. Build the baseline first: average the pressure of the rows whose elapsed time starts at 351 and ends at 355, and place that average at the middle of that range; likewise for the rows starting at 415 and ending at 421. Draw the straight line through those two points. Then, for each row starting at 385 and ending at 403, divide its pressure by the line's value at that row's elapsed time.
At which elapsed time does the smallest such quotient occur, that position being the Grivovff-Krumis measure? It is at 386.0 min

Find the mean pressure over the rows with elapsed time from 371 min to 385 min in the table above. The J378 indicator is 33.6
